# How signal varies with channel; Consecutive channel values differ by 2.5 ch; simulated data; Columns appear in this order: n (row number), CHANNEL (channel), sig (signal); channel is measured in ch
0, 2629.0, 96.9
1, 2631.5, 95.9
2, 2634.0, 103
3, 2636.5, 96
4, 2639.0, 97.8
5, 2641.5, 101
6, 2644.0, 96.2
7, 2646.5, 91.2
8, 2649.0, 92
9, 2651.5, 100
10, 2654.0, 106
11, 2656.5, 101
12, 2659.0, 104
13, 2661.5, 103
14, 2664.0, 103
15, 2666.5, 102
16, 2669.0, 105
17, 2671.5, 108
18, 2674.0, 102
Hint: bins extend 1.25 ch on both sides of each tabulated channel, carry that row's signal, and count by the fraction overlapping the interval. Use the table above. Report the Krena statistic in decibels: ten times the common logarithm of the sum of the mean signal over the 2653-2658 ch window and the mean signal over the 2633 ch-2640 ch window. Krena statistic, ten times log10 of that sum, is 23.1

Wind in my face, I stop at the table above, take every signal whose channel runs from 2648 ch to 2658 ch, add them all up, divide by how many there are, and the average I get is 100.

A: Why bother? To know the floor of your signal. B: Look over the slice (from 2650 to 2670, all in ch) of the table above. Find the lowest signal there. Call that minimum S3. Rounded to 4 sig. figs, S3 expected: 100.0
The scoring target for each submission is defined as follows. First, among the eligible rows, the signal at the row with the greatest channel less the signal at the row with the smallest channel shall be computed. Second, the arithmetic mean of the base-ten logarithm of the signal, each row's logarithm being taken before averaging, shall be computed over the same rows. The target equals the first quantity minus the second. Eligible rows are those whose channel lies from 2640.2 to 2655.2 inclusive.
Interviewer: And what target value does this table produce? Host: 3.0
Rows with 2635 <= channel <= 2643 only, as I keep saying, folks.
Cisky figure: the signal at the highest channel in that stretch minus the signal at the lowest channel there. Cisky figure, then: 5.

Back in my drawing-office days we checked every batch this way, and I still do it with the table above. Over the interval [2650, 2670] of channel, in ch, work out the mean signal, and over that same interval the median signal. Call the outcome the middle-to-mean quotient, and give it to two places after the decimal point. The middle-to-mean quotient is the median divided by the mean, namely 1.00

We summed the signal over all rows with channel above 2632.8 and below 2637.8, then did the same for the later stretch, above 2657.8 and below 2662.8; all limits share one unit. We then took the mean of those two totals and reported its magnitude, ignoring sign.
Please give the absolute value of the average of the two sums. 203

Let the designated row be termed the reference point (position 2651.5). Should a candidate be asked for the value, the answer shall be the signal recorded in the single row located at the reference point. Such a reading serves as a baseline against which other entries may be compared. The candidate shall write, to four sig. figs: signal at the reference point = 100.0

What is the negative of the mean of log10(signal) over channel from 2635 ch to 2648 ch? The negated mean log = -1.98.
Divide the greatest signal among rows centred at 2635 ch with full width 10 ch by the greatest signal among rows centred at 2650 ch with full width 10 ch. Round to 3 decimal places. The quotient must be 0.972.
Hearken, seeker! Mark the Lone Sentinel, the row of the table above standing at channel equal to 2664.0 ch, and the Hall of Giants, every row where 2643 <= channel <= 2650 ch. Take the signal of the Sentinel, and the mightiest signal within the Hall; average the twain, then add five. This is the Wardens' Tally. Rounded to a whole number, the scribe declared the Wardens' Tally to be 105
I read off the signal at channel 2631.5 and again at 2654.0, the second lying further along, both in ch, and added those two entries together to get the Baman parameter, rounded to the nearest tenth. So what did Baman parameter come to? 201.9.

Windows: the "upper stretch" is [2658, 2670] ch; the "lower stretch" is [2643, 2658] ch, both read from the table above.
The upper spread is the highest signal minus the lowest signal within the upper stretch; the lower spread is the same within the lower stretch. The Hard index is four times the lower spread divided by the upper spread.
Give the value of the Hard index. 20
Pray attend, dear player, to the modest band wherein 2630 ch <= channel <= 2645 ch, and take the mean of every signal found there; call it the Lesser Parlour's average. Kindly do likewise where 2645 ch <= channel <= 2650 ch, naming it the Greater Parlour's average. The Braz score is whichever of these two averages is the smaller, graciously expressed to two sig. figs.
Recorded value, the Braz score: 92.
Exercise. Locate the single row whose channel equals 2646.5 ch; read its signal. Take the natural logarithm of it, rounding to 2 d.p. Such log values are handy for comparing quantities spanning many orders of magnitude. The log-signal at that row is 4.51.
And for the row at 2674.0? 4.62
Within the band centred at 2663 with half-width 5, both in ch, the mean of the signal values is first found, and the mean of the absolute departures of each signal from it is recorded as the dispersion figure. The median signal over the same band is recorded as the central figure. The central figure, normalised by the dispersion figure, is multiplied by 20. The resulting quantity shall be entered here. 4120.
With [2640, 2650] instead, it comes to 538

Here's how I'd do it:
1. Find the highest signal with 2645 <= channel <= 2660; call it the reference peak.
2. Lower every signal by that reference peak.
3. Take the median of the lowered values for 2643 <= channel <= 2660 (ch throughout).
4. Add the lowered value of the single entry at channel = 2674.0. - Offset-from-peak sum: -10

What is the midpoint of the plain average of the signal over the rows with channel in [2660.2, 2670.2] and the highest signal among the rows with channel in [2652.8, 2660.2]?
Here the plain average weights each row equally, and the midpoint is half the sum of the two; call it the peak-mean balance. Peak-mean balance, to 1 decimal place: 104.6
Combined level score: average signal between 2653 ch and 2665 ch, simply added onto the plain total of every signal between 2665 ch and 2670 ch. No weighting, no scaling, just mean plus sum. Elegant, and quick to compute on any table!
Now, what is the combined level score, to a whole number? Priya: 310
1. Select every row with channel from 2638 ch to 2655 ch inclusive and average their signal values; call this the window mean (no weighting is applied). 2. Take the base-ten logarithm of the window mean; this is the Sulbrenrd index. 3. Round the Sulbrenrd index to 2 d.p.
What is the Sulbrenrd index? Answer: 1.99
